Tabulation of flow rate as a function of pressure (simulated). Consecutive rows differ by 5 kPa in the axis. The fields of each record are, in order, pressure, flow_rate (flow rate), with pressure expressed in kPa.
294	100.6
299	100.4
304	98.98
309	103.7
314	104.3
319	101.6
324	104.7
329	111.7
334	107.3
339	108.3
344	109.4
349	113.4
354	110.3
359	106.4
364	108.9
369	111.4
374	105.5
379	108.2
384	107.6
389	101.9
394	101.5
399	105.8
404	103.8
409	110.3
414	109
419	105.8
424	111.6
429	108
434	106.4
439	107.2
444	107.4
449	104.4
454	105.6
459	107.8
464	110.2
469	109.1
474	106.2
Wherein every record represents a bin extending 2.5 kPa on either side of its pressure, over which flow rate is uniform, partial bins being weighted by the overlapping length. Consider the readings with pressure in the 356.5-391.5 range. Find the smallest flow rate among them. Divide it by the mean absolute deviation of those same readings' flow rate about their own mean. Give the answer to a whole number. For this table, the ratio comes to 47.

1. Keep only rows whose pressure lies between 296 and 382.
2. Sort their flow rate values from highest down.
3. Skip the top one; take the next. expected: 111.7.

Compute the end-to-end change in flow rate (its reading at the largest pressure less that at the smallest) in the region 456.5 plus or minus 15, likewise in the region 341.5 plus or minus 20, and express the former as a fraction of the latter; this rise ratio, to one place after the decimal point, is 1.0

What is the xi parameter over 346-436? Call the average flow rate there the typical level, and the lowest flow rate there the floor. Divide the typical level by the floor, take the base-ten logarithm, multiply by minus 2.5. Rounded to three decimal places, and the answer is -0.063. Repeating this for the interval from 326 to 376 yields -0.038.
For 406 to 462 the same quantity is -0.033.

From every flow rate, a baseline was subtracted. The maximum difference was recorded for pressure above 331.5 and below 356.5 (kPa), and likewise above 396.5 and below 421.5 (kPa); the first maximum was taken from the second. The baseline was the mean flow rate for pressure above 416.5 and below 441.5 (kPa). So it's -3.1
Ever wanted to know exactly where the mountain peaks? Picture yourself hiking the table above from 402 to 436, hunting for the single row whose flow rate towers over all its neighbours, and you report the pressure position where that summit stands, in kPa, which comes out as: 424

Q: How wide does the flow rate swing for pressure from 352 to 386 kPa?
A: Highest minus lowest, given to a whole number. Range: 6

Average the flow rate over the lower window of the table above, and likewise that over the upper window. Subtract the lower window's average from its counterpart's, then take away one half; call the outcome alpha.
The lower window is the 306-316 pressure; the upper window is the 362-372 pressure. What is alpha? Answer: 5.7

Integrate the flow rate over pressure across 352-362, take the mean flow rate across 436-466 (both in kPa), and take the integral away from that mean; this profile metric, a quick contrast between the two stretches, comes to -976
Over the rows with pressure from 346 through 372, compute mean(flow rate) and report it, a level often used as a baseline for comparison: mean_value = 110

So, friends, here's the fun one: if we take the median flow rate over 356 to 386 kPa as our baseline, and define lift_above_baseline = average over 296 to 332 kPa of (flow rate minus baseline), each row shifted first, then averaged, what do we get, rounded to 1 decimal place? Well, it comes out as -4.3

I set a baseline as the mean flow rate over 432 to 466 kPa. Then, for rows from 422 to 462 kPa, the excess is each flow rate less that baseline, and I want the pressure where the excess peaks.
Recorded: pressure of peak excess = 424 kPa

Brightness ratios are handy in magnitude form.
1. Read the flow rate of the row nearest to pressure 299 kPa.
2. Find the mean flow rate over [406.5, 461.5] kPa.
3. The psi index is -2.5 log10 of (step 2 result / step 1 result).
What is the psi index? -0.08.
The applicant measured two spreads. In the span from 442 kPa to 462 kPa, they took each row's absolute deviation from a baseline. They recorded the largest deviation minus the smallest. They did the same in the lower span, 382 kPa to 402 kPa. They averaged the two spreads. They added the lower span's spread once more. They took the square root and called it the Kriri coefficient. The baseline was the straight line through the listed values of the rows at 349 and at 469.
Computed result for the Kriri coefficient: 3.24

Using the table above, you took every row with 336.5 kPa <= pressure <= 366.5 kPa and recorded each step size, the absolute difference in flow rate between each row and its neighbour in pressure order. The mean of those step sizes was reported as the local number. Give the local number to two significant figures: 2.9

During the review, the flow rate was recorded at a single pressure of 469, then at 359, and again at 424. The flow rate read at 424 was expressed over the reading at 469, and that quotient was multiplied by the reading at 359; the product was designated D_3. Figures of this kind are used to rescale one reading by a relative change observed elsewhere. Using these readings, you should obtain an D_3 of 109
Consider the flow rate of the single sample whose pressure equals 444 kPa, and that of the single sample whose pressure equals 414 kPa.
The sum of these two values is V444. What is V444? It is 216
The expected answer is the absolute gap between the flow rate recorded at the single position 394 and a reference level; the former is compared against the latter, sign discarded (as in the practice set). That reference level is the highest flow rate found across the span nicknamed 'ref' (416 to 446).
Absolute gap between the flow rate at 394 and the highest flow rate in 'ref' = 10.1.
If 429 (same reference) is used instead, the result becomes 3.6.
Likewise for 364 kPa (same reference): 2.7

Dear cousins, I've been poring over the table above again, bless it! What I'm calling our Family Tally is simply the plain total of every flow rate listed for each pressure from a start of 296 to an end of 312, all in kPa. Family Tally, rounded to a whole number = 303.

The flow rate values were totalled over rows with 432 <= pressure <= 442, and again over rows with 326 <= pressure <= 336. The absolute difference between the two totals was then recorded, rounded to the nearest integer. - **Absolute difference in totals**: 5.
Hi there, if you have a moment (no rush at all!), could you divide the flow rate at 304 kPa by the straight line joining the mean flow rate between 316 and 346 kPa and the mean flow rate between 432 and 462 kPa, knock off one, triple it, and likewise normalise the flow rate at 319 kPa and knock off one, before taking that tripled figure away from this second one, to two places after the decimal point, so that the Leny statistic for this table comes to 0.18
